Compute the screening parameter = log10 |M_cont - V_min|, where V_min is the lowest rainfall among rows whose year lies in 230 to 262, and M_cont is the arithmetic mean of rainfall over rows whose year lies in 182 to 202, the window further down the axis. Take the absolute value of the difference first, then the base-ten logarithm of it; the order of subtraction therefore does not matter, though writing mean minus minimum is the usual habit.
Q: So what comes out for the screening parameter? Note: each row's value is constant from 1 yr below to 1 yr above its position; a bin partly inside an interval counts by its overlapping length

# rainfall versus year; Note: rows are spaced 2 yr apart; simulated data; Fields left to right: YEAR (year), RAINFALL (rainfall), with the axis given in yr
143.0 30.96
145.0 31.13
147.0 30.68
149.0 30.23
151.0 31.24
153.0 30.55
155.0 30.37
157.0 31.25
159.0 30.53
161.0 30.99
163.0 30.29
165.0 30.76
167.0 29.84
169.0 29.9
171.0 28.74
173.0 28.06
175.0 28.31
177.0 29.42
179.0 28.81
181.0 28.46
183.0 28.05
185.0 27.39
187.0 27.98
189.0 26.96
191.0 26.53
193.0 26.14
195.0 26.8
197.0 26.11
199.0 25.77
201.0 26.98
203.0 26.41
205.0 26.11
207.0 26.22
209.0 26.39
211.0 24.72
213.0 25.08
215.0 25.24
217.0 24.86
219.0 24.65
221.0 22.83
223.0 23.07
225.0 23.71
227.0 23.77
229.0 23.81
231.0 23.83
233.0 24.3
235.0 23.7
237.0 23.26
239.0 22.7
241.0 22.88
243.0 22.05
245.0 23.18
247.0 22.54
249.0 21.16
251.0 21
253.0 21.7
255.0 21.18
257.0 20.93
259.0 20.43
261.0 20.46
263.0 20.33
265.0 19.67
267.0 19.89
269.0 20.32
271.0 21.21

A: 0.809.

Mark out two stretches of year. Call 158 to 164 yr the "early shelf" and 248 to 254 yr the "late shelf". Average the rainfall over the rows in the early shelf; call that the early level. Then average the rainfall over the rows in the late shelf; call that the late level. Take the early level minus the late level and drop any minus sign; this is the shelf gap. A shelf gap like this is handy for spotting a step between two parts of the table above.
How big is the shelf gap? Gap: 9.3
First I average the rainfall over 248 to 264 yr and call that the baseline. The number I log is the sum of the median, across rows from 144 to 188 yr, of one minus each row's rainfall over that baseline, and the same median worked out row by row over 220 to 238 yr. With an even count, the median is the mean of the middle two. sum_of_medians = -0.57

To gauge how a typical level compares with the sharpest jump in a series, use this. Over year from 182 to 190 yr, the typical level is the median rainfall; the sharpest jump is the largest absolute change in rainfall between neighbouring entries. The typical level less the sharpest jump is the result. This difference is 26.7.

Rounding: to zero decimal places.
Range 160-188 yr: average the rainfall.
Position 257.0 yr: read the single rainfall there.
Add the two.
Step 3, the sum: 50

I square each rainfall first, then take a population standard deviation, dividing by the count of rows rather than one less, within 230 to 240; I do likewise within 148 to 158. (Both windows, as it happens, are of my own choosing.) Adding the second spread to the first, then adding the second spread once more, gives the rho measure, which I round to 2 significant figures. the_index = 79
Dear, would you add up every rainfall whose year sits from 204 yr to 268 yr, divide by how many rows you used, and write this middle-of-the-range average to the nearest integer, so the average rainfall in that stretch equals 23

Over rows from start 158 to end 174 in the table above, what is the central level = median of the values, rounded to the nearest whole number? 30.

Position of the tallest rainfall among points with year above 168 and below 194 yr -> 169.0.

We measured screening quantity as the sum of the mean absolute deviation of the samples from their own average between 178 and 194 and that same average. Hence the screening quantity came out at 28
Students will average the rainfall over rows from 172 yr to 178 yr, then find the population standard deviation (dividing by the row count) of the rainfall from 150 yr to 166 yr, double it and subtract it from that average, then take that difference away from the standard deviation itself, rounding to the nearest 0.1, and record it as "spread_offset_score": -27.5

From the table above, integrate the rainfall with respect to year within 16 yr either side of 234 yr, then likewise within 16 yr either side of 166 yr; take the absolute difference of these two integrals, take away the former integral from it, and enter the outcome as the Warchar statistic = -531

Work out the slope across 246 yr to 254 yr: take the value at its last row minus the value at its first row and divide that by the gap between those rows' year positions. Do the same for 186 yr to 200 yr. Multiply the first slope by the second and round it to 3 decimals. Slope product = 0.026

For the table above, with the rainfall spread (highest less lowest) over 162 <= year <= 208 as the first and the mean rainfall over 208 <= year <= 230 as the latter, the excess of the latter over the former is 19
